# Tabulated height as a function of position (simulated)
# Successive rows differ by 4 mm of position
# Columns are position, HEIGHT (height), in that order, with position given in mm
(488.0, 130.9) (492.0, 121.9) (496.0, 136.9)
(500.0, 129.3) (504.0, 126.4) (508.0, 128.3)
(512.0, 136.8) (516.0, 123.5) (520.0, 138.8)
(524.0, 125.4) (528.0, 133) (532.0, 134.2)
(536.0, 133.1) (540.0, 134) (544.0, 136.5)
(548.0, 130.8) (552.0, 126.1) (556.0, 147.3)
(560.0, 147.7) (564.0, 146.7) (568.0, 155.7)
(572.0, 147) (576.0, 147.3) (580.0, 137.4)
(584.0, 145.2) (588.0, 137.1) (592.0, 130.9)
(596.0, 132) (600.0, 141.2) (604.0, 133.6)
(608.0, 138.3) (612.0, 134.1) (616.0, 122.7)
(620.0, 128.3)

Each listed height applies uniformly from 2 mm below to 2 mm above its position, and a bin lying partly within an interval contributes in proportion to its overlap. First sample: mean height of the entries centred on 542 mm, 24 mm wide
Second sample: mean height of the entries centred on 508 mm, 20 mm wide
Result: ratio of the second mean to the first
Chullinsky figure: 0.97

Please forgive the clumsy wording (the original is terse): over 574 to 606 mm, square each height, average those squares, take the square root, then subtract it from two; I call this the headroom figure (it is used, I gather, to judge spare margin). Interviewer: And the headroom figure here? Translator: -136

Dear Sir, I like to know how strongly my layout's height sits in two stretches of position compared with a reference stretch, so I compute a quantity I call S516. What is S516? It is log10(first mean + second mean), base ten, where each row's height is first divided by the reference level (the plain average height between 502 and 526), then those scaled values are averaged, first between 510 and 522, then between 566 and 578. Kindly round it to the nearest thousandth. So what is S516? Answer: 0.338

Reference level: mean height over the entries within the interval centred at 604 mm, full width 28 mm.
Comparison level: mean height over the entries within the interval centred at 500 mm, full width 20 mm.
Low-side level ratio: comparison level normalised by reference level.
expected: 0.96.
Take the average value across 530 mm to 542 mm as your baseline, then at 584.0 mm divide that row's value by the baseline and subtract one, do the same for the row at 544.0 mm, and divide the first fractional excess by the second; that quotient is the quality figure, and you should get 4.2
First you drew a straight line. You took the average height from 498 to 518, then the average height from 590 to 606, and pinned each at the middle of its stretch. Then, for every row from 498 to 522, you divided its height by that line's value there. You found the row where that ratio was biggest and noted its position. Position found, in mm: 520.0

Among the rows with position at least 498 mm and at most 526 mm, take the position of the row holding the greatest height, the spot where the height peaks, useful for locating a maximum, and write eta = 520.0 mm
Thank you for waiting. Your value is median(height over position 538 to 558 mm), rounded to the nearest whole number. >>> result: 134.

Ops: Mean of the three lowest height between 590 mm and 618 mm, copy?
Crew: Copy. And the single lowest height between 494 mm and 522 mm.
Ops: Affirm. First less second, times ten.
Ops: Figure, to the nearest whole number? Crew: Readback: 50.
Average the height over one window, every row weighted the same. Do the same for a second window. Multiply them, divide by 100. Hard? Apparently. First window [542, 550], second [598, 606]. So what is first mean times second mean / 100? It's 184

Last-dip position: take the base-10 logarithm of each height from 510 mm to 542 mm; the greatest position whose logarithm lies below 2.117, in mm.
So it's 524.0 mm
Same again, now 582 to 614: 592.0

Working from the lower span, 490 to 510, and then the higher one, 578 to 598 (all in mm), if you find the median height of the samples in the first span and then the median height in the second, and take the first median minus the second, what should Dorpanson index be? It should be -9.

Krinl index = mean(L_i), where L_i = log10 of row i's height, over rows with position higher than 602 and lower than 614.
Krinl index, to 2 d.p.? 2.13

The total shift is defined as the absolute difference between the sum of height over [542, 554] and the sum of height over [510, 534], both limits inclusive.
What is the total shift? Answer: 398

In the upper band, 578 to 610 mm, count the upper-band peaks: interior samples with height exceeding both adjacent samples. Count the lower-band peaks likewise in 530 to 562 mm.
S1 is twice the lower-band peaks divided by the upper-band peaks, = 1.0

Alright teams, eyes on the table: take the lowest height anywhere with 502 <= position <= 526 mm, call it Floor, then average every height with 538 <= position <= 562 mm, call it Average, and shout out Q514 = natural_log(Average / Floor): 0.10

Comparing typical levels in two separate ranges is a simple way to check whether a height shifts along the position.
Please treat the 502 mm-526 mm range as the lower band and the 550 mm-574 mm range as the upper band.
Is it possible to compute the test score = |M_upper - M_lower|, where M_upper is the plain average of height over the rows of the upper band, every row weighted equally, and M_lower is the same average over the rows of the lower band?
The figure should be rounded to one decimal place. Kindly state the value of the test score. 15.2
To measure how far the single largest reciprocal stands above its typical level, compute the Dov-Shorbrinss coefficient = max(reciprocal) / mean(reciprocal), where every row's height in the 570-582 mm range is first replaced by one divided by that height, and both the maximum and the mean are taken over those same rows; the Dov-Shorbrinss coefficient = 1.046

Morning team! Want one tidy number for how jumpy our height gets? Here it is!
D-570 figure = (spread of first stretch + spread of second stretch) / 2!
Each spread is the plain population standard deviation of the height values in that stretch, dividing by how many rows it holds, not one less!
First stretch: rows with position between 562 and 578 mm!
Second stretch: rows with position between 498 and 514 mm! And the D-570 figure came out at 3.9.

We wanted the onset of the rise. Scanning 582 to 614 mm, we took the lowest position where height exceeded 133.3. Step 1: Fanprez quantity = 584.0 mm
